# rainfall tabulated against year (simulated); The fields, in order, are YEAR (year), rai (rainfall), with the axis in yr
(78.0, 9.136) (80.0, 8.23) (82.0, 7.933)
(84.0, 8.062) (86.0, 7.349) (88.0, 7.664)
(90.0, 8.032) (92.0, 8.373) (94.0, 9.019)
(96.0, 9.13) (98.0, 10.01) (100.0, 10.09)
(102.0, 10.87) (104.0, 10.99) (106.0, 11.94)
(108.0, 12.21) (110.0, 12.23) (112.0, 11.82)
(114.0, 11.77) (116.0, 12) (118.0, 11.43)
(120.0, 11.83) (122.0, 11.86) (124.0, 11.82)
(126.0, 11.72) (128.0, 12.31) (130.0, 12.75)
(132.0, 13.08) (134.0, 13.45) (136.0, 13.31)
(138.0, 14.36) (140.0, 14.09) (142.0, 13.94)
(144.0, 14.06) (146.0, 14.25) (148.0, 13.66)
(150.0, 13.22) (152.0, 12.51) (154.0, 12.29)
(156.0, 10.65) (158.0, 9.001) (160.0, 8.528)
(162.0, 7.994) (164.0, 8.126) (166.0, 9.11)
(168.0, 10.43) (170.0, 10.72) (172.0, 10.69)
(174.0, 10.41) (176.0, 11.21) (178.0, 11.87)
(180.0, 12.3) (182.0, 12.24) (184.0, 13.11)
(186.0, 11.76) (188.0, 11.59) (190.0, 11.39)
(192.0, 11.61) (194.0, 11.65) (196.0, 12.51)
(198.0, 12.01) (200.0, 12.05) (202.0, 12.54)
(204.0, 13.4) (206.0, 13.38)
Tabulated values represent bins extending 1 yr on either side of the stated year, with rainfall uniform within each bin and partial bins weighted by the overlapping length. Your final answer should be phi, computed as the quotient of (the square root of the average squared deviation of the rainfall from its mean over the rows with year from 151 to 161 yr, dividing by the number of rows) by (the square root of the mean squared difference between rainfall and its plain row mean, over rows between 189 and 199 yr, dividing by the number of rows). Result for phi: 4.17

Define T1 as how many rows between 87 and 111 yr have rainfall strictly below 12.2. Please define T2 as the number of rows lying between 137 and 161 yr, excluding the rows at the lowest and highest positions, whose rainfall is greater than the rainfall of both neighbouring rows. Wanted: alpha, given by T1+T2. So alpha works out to 11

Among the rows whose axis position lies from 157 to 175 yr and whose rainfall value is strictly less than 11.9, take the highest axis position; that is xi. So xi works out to 174.0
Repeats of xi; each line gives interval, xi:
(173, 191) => 190.0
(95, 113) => 112.0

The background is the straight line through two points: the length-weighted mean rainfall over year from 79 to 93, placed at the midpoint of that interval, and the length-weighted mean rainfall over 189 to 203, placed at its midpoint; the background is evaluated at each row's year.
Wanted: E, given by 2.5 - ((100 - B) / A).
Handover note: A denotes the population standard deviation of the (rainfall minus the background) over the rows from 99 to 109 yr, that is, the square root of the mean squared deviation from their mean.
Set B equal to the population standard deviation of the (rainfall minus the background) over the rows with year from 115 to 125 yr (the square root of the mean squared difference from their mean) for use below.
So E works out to -147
